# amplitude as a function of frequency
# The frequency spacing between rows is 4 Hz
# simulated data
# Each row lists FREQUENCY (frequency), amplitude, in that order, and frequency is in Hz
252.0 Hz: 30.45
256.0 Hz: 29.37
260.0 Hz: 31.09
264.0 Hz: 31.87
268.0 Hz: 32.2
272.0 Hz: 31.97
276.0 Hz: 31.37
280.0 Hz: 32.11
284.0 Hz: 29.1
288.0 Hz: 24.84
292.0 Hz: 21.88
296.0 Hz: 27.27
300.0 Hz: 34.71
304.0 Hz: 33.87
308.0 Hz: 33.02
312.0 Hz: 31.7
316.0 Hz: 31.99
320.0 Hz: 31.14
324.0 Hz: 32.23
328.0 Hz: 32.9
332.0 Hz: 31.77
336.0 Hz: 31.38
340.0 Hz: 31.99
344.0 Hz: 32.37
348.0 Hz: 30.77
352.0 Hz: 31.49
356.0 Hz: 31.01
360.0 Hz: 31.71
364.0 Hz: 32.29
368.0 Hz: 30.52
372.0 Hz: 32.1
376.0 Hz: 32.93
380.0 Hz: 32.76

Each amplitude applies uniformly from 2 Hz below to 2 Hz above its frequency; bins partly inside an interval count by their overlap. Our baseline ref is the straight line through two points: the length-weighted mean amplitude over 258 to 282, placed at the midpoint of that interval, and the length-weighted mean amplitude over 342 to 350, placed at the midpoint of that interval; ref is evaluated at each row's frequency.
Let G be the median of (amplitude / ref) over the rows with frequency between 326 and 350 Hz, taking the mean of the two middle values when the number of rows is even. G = 1.01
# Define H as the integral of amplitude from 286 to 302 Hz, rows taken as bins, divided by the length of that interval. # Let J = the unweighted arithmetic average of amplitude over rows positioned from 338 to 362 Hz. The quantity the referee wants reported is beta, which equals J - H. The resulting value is 4.4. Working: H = 27.2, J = 31.6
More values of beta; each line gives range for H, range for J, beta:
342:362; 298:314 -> 1.9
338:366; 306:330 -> 0.5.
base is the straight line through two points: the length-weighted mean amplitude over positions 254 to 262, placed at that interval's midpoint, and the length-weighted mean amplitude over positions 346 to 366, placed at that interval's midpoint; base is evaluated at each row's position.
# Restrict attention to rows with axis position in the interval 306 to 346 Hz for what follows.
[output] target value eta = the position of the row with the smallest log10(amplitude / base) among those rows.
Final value 320.0 Hz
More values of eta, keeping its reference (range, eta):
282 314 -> 292.0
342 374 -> 368.0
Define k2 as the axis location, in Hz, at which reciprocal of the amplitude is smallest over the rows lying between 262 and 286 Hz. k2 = 268.0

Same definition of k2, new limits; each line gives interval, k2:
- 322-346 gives 328.0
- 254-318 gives 300.0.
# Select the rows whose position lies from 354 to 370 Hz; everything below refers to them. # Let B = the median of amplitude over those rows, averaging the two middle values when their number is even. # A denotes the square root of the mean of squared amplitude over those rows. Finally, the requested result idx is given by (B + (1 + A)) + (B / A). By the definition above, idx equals 64.7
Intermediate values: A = 31.4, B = 31.4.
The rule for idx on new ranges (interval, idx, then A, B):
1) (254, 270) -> 64.6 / 31.2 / 31.5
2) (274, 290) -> 61.8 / 29.5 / 30.2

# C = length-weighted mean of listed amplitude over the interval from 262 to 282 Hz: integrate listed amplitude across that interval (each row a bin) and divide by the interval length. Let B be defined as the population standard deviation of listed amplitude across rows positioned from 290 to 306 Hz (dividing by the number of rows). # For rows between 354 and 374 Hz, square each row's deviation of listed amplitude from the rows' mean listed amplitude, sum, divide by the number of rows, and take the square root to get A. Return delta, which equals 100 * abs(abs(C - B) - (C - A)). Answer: 456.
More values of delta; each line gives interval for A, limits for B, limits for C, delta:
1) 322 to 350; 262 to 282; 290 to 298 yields 35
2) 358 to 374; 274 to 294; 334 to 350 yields 323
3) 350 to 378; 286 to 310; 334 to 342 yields 413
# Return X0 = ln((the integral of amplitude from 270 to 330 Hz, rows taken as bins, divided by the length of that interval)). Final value 3.42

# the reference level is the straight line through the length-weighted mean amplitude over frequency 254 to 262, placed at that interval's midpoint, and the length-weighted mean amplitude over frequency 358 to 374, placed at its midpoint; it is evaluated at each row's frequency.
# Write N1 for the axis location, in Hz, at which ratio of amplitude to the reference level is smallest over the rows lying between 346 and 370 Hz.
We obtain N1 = 368.0 Hz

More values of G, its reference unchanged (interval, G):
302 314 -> 1.04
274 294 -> 0.92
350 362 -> 1.00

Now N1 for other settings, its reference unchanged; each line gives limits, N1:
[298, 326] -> 320.0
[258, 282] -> 260.0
